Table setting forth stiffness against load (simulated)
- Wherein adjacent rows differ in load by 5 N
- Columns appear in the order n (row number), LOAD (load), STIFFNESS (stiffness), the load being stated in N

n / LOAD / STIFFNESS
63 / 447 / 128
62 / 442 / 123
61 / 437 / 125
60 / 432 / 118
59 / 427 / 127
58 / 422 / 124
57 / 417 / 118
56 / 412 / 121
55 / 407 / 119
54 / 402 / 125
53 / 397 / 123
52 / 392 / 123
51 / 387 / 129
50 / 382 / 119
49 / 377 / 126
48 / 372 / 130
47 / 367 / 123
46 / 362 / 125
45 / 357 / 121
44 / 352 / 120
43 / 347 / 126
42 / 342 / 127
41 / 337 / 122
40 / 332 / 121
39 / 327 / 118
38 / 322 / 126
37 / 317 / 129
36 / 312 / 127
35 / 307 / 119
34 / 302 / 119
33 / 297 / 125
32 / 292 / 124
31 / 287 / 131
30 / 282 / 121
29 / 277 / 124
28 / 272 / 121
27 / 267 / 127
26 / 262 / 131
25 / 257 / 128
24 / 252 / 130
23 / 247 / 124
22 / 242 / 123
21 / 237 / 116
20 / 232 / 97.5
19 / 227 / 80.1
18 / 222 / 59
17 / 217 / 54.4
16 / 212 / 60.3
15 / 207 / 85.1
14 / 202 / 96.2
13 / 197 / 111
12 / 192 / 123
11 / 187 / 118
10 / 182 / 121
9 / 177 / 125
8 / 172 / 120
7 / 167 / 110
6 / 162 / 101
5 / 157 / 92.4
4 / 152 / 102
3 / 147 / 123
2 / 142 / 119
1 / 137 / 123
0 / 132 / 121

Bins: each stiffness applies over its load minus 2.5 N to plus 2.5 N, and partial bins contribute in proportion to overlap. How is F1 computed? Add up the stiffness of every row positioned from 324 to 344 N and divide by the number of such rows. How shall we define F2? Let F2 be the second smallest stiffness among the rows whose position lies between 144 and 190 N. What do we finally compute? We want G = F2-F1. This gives -21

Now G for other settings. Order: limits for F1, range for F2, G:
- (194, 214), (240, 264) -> 36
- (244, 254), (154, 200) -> -26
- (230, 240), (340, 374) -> 14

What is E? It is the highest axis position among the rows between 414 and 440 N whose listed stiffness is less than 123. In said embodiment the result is 432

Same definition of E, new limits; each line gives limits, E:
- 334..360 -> 357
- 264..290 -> 282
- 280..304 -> 302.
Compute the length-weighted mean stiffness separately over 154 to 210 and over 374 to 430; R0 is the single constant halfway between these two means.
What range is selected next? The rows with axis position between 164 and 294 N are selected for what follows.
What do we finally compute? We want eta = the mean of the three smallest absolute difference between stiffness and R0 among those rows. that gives 2.0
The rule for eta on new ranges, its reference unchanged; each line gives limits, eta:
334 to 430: 2.7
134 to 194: 3.0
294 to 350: 2.7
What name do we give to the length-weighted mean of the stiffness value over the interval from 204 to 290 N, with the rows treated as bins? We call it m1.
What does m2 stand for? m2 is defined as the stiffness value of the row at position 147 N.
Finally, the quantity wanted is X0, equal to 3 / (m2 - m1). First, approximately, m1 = 107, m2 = 123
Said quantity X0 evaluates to 0.2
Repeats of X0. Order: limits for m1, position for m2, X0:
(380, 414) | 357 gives -1.7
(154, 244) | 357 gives 0.1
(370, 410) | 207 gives -0.1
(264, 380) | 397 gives -3.0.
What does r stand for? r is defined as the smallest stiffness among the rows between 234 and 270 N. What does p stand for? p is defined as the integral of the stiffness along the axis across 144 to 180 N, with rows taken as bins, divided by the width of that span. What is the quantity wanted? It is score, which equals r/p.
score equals 1.05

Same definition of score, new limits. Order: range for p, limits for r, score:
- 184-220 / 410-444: 1.28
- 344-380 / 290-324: 0.96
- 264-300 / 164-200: 0.88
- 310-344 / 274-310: 0.96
